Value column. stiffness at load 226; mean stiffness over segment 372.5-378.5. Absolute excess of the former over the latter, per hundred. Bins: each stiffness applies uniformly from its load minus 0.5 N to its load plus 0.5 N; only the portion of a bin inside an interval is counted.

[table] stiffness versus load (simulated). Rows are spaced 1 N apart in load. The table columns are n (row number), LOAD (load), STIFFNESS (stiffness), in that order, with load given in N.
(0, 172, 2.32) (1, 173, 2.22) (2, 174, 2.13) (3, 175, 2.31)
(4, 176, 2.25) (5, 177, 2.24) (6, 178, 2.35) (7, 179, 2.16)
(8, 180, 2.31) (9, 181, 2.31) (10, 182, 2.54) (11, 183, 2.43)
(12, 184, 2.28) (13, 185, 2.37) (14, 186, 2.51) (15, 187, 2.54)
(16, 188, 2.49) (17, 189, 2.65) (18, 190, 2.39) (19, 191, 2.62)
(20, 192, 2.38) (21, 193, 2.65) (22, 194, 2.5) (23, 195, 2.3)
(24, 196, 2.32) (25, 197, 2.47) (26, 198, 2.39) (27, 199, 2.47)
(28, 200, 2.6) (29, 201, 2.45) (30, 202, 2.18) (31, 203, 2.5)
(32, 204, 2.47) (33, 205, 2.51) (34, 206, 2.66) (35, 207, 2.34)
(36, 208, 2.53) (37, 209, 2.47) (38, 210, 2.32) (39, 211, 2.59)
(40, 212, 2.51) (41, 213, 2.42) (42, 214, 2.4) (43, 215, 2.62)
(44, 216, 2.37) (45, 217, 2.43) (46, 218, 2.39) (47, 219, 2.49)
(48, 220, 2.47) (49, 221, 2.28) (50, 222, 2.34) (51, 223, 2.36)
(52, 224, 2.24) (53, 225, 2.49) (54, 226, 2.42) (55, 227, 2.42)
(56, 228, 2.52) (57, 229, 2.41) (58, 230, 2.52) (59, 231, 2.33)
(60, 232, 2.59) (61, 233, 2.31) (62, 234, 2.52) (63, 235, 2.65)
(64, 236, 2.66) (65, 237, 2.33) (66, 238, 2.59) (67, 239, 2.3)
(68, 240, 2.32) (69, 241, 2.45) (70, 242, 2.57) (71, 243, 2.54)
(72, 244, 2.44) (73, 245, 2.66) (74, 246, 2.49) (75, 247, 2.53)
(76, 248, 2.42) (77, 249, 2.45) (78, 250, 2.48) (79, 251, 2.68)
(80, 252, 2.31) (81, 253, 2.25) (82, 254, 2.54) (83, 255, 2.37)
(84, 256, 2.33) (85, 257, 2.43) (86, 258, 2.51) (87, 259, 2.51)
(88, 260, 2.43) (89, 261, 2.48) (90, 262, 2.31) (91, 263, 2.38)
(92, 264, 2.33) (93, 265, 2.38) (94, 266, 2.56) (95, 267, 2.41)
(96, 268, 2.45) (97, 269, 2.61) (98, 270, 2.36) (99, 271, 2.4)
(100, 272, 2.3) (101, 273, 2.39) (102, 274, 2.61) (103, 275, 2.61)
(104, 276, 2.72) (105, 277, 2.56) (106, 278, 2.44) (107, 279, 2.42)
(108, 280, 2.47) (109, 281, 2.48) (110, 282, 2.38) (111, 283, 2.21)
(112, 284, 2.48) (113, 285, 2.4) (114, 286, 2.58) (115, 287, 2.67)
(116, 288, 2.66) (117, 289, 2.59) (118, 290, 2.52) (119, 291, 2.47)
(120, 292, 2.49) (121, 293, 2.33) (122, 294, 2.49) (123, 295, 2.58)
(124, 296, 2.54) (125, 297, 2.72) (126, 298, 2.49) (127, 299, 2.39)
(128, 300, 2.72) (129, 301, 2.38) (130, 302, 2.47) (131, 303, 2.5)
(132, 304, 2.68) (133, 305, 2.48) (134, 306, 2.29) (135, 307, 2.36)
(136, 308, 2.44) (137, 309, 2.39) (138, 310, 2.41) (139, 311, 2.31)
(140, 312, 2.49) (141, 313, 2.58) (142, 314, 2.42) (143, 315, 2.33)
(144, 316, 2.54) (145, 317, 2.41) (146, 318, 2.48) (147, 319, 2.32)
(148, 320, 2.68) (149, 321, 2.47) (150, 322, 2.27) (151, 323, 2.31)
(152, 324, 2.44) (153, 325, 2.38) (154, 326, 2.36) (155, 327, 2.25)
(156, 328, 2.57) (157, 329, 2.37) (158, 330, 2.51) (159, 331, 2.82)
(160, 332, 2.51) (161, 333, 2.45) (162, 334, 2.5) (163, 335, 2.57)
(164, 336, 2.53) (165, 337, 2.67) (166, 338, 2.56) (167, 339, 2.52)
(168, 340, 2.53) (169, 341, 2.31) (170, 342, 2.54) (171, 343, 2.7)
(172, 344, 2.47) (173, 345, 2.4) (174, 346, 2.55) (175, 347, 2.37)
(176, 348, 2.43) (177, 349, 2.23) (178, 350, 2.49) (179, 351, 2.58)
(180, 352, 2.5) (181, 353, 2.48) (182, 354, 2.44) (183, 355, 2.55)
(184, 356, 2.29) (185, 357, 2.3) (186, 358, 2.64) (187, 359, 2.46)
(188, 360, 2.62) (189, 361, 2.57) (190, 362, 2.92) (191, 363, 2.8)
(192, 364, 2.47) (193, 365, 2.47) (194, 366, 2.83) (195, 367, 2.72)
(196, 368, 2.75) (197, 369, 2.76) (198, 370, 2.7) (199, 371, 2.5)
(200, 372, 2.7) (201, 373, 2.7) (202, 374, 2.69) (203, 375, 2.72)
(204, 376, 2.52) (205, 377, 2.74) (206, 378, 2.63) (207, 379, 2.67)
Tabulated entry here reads 0.0025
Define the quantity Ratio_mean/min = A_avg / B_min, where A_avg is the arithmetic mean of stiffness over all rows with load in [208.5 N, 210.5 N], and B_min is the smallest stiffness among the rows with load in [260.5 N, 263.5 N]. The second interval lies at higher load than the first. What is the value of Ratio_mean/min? 1.04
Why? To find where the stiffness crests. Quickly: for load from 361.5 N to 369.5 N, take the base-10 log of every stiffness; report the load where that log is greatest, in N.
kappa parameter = 362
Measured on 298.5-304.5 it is 300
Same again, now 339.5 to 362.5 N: 362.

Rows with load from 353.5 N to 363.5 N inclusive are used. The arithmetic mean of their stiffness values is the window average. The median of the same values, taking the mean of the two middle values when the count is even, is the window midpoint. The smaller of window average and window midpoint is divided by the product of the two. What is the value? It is 0.391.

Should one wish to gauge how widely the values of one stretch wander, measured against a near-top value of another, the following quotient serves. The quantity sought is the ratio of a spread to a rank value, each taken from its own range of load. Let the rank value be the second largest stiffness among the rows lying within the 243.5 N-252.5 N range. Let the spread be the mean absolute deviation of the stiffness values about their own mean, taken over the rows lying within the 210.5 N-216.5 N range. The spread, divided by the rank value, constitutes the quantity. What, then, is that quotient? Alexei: 0.033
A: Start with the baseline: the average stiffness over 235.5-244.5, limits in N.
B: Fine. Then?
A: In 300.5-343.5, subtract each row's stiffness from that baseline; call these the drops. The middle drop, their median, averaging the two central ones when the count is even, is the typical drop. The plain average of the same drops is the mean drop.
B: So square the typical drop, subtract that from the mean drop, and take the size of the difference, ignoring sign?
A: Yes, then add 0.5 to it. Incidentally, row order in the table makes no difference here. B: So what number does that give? 0.501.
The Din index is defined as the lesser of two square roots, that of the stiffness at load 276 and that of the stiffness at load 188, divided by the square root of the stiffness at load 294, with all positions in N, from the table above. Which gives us 1.00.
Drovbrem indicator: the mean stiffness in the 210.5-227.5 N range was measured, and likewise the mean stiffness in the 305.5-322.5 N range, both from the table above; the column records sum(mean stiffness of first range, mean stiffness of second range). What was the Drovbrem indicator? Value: 4.85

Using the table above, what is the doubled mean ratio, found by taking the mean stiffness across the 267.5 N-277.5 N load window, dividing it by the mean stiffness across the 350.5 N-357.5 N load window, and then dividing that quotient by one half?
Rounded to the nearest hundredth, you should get 2.04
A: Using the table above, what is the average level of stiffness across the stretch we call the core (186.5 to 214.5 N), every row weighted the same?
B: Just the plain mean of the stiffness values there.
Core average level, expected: 2.47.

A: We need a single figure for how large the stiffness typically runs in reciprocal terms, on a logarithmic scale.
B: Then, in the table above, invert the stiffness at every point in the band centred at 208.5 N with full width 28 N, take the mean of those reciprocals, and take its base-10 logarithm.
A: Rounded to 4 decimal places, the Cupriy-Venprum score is -0.3863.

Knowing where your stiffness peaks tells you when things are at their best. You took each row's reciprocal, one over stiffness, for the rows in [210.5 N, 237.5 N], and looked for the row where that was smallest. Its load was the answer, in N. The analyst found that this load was 236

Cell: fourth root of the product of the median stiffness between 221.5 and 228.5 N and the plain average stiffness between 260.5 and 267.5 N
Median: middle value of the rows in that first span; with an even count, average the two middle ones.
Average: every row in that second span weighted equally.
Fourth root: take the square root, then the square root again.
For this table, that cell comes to 1.55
